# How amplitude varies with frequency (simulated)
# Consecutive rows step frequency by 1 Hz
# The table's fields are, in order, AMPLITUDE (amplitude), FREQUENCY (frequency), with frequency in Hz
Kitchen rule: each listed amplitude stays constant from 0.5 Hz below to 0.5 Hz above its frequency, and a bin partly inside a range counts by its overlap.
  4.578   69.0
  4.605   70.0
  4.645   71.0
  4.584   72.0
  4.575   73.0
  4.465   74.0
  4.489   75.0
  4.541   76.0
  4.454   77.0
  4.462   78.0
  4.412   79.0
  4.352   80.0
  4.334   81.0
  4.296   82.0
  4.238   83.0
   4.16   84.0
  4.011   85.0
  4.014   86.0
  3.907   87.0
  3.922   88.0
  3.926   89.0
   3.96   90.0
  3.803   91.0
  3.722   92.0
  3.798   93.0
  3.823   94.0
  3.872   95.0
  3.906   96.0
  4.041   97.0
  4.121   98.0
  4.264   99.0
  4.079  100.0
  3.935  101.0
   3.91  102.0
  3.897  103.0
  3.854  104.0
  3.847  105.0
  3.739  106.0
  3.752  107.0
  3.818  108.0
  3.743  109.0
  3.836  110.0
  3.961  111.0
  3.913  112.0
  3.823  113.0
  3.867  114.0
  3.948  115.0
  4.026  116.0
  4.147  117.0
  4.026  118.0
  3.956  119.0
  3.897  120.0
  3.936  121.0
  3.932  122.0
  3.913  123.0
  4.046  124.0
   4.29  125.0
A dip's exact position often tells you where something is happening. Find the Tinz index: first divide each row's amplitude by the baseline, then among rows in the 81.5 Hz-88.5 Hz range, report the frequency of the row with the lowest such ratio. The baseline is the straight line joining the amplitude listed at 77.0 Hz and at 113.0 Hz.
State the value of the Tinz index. 87.0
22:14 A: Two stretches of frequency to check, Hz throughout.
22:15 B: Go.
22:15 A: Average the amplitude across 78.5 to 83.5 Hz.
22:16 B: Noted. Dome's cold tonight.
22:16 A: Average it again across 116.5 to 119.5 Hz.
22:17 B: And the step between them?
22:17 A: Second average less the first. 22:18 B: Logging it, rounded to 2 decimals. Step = -0.28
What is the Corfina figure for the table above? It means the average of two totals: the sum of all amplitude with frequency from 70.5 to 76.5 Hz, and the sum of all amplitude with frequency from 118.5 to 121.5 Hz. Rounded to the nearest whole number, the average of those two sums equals 20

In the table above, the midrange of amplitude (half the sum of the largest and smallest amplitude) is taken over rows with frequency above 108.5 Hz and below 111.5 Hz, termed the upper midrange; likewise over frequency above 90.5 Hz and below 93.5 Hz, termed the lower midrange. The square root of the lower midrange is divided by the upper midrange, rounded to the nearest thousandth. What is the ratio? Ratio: 0.504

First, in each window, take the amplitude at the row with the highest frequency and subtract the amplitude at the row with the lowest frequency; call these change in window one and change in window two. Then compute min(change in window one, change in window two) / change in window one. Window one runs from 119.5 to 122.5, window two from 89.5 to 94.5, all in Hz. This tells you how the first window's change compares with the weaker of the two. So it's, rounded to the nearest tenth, -3.9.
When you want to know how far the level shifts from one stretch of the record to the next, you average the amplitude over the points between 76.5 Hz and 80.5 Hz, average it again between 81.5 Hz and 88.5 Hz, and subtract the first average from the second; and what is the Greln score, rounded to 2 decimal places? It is -0.34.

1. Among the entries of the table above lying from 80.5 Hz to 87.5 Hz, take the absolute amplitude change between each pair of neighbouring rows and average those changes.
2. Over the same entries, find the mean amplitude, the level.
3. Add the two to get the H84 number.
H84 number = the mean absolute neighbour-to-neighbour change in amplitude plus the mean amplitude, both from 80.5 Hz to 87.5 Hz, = 4.21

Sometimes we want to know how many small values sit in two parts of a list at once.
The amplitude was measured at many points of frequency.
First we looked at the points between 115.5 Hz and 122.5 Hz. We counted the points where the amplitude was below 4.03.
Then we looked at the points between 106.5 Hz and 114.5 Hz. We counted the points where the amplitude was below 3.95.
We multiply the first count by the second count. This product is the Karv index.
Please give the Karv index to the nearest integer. 42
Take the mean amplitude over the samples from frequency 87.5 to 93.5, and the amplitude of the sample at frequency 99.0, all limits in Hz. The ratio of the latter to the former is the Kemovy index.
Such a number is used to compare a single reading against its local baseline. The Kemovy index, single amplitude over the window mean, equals 1.11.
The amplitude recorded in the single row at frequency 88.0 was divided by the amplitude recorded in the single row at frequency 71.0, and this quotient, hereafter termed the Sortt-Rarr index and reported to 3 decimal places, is 0.844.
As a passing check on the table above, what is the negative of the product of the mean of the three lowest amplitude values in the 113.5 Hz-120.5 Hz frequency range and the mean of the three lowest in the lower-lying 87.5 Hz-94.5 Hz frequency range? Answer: -14.7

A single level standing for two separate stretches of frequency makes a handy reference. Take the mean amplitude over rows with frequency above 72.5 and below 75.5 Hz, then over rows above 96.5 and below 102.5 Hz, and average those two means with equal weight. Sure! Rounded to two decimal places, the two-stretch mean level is 4.28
